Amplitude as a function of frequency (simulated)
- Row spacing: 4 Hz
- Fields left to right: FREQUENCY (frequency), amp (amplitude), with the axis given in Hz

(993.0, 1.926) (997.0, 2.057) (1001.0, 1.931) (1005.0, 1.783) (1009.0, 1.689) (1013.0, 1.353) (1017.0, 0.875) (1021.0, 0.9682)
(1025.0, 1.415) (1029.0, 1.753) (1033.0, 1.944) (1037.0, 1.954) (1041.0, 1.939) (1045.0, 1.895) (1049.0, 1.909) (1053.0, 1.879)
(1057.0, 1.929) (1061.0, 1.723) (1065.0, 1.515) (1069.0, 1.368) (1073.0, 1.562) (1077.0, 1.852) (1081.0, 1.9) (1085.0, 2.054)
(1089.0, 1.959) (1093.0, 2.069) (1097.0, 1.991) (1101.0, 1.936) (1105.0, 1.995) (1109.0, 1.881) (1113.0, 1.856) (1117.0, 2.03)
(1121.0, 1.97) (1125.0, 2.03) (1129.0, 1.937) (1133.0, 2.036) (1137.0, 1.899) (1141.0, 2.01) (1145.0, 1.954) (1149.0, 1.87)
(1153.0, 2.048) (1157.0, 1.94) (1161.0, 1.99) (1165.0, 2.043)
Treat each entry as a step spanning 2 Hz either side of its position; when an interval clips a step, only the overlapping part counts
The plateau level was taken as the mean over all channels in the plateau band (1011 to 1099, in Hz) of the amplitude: 1.72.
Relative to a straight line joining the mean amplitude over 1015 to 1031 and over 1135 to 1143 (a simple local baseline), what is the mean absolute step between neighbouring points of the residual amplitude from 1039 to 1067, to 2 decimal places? 0.10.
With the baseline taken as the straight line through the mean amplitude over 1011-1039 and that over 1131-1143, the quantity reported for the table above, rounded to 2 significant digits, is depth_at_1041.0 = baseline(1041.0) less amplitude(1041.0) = -0.40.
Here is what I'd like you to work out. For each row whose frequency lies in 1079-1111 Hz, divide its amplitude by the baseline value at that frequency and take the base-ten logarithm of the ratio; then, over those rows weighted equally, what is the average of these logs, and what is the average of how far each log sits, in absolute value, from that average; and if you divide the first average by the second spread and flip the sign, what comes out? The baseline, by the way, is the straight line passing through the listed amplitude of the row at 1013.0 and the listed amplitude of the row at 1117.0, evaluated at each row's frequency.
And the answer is -1.1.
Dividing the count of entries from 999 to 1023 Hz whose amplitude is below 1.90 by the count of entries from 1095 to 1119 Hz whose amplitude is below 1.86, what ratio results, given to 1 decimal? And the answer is 5.0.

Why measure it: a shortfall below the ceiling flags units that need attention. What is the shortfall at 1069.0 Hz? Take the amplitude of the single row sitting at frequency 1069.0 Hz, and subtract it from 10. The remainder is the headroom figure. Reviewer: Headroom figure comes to 8.63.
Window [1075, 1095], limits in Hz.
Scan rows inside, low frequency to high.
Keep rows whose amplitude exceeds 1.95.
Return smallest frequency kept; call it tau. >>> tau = 1085.0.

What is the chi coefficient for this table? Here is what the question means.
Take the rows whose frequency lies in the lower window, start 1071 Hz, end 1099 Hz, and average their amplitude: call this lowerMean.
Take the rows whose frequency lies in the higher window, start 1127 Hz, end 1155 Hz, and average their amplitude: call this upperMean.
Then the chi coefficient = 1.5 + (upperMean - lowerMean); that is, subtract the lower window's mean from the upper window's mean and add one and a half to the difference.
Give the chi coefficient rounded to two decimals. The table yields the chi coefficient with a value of 1.55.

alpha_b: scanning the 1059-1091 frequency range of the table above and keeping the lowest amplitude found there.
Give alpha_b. 1.368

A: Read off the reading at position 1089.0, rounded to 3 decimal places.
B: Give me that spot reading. 1.959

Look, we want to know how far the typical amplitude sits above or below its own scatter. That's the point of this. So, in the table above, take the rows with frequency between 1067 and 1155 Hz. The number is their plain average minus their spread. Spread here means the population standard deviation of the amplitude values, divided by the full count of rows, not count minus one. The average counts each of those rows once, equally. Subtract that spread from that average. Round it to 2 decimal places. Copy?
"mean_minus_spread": 1.76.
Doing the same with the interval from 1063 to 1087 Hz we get 1.47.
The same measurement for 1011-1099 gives 1.39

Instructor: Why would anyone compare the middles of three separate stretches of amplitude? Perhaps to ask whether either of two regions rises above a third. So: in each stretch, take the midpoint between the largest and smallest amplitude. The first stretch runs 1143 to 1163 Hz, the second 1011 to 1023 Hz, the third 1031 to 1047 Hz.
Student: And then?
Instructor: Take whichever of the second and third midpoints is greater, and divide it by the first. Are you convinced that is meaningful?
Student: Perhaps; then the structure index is 0.98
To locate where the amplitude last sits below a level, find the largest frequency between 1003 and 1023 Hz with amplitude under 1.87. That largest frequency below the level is 1021.0 Hz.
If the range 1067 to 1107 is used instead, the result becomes 1077.0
